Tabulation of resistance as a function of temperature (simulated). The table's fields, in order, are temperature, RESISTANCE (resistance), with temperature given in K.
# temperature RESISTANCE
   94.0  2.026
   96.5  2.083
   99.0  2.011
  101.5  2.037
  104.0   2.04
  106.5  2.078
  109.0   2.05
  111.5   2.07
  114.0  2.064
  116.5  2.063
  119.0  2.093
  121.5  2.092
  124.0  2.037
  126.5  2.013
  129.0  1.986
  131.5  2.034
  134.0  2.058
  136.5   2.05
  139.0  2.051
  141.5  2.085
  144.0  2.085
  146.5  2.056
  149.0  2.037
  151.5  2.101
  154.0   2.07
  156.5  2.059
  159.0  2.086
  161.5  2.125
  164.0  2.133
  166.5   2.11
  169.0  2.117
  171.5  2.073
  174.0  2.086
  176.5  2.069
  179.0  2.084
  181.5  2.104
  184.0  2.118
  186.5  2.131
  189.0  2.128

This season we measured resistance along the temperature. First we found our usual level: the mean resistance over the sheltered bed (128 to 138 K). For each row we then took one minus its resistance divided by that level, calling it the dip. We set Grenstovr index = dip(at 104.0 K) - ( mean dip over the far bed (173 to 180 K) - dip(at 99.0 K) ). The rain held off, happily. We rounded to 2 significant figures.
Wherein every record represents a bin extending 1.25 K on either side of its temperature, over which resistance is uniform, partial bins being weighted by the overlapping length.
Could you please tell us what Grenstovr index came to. 0.030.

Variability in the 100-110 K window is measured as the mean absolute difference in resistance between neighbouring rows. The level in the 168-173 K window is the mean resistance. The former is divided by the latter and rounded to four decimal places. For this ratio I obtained 0.0110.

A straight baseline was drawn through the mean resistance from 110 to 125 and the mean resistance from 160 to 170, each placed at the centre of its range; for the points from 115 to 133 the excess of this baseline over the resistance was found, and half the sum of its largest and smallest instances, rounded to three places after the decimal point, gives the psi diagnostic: 0.037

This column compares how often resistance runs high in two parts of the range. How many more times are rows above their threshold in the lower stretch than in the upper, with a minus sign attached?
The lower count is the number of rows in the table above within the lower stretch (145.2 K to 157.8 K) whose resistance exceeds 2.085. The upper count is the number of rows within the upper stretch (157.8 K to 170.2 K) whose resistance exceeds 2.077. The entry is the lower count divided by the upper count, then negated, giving -0.20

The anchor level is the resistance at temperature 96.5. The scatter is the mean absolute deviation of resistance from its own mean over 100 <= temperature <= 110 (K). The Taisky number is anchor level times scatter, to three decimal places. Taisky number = 0.028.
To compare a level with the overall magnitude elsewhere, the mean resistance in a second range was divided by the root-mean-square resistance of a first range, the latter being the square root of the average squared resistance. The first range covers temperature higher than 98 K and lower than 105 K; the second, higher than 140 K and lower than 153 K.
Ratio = 1.02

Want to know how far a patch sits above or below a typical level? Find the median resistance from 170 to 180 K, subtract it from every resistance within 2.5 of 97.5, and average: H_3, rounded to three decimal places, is -0.031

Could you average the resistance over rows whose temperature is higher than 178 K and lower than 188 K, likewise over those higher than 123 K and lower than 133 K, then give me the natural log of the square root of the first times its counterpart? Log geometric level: 0.724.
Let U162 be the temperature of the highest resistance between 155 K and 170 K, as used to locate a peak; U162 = 164.0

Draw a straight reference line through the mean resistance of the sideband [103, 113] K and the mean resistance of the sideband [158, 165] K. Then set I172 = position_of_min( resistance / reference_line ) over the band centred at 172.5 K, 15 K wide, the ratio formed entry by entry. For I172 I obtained 176.5 K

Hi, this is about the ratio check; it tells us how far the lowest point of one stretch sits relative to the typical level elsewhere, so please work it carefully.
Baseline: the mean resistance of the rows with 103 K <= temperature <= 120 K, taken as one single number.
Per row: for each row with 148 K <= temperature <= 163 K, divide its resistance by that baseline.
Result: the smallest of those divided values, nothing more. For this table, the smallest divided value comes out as 0.99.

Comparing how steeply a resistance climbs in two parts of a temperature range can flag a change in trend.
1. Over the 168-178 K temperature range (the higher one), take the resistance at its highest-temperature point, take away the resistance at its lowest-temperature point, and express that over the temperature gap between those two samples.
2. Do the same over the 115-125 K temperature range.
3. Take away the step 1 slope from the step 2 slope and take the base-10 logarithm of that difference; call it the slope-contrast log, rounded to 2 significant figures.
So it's -2.5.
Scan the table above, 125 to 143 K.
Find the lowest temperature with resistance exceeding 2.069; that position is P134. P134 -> 141.5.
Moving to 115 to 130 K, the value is 119.0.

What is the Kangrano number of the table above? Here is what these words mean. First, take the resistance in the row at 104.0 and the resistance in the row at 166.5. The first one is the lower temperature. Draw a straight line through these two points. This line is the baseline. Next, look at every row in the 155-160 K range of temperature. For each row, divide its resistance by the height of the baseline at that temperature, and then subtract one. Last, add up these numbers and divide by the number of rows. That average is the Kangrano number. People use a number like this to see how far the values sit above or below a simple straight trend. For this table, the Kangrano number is -0.013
